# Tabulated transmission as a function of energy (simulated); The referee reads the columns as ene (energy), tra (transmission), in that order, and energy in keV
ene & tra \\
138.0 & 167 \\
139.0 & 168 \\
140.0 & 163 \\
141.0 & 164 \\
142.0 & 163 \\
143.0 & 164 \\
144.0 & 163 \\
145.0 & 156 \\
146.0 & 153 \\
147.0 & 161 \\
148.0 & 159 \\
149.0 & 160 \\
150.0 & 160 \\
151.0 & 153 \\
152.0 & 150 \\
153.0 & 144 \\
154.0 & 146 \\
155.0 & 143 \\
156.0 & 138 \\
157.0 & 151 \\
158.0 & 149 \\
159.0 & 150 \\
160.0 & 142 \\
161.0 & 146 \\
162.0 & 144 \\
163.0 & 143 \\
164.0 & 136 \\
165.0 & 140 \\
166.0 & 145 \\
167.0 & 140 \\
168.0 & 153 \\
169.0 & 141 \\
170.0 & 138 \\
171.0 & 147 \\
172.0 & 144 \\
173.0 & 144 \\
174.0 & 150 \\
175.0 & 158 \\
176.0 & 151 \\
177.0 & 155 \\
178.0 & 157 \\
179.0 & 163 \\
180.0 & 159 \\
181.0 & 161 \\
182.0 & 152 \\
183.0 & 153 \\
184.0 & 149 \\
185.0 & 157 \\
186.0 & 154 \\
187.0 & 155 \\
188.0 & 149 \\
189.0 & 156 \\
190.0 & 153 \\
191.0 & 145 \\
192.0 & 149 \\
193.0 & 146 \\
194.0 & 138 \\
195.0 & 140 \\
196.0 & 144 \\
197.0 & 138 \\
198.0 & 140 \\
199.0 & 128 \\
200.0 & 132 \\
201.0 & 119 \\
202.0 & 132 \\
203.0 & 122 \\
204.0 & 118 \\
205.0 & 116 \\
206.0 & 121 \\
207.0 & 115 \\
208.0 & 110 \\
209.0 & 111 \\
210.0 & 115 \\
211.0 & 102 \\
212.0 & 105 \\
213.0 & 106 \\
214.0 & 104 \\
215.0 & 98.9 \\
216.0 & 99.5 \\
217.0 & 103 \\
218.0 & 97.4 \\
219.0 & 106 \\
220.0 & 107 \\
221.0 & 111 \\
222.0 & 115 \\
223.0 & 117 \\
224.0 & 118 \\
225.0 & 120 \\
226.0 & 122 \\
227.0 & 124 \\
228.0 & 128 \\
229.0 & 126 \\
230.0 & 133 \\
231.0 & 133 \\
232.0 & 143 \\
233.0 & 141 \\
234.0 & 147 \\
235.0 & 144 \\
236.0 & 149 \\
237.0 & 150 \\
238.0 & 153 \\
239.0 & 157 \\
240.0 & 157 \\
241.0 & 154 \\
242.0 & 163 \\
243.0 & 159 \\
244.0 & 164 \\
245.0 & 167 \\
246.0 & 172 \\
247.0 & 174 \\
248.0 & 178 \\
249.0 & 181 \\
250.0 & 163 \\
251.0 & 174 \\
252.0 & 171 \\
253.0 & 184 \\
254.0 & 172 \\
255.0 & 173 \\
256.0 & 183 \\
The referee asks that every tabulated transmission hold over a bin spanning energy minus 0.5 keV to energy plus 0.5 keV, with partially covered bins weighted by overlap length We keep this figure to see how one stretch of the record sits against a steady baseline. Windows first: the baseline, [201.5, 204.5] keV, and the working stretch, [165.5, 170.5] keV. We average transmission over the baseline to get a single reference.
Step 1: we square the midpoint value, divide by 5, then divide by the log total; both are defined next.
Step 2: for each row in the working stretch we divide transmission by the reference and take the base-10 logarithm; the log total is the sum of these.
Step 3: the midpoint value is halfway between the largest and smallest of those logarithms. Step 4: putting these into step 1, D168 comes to 0.003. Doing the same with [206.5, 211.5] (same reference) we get -0.003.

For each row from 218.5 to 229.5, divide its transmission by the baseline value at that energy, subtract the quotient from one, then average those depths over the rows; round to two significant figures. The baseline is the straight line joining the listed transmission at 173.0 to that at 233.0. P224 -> 0.17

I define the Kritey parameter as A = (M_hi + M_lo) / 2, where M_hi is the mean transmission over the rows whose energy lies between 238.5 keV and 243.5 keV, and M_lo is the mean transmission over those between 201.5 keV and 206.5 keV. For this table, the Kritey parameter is 140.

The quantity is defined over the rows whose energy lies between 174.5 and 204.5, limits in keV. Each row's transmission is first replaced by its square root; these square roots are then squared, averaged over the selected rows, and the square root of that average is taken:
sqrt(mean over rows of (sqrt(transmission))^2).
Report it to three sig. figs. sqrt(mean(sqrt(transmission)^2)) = 12.1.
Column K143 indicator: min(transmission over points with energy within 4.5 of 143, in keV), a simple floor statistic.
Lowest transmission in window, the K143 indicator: 153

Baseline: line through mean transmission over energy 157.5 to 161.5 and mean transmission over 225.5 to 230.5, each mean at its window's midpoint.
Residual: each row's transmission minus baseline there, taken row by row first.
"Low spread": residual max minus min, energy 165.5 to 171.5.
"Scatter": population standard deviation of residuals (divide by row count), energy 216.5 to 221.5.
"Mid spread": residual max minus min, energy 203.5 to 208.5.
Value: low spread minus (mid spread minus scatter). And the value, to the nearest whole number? 9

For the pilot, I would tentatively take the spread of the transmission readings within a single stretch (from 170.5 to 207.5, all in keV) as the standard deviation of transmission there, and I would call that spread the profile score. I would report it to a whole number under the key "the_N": 14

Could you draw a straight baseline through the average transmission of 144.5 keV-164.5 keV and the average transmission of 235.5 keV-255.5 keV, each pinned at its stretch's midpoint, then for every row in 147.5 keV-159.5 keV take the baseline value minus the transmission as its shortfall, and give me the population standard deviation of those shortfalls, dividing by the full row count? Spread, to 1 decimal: 7.1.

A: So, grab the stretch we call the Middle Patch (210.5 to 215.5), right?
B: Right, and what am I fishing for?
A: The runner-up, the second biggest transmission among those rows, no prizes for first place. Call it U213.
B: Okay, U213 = 105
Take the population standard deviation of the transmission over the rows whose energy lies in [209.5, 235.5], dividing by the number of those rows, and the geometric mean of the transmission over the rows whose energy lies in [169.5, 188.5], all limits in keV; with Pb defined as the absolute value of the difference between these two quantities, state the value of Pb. 137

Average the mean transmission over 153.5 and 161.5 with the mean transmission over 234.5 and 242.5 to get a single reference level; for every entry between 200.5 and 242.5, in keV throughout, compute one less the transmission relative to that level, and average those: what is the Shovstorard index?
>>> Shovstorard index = 0.170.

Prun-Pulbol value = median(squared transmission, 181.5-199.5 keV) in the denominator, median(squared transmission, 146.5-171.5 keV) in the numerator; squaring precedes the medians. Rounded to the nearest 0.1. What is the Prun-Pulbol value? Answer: 1.0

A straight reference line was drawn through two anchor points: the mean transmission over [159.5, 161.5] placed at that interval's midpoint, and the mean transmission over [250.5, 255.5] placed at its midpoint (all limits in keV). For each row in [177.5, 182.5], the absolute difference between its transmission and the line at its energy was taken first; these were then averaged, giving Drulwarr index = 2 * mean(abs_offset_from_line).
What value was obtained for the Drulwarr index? 16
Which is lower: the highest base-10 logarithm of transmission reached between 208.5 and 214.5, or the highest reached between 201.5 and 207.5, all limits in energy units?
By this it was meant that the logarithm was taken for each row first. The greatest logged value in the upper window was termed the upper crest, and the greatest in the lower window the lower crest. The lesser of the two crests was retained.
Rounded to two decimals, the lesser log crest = 2.06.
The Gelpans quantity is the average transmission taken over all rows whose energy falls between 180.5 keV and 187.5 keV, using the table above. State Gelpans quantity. 154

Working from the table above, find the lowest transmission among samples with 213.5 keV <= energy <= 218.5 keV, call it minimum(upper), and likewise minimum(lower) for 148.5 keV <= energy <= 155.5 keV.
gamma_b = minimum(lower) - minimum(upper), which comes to 46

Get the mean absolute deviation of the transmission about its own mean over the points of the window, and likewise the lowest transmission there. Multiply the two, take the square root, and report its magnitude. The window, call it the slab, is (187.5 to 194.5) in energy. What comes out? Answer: 24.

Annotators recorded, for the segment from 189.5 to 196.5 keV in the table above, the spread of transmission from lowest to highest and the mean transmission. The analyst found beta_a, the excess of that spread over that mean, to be -130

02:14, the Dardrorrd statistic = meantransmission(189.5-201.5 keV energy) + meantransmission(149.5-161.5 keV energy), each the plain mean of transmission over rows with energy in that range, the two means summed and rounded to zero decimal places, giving 287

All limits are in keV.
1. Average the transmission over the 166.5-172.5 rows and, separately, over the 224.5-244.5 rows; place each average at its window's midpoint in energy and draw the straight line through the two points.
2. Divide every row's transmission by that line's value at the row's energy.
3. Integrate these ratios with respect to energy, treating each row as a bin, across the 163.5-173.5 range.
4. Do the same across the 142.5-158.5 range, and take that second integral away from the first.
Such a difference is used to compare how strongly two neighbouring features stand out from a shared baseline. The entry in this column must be -7.1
